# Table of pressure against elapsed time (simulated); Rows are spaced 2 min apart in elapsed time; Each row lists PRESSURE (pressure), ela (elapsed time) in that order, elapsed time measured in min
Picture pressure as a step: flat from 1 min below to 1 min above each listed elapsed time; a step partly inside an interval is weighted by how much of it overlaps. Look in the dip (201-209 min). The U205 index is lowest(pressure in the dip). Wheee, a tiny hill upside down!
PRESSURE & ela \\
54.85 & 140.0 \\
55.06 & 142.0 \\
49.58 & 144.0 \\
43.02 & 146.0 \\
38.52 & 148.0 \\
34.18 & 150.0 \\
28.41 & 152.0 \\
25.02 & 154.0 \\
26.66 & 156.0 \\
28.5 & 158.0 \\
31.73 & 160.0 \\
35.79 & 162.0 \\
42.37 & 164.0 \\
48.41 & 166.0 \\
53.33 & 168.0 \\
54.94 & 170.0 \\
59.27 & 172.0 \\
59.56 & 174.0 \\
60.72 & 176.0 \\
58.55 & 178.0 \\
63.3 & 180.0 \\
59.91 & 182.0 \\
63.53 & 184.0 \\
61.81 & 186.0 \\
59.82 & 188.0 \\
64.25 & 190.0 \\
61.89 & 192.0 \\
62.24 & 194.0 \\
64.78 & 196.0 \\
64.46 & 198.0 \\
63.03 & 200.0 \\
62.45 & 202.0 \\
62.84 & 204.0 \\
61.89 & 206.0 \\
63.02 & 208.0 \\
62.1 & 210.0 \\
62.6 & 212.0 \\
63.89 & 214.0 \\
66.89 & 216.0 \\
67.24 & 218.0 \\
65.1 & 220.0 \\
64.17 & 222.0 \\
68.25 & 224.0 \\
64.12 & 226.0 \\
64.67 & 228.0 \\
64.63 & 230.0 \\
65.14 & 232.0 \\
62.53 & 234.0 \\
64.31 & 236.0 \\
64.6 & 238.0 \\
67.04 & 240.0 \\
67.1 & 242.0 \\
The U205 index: 61.89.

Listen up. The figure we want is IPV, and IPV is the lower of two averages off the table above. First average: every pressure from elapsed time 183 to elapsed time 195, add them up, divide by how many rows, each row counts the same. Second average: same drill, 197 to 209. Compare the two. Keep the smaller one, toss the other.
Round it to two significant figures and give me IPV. 62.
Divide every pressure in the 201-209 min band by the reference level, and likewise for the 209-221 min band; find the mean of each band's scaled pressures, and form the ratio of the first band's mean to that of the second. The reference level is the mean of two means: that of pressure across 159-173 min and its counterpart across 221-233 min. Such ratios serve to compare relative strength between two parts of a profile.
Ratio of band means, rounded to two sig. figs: 0.97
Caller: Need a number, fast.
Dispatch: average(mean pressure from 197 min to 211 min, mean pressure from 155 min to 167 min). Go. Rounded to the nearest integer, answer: 49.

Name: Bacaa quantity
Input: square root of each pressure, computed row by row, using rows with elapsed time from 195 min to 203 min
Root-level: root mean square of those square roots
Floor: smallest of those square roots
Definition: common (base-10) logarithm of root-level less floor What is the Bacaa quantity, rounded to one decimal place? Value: -1.1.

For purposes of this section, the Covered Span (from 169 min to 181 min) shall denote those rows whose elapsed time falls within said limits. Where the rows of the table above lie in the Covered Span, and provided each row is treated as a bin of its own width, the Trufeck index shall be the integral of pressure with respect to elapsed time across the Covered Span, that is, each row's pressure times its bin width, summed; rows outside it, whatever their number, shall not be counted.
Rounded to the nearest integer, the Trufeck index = 713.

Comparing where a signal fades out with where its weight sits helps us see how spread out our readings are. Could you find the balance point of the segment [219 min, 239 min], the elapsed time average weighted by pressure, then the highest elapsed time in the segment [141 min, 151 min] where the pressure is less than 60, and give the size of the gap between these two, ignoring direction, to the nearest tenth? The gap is 79.0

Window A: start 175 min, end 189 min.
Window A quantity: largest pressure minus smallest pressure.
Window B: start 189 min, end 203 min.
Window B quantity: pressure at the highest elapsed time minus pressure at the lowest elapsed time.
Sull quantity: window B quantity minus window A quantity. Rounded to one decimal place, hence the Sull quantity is -6.8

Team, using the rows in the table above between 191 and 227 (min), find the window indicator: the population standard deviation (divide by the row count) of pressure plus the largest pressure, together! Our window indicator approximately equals 70.1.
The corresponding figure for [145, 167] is 55.7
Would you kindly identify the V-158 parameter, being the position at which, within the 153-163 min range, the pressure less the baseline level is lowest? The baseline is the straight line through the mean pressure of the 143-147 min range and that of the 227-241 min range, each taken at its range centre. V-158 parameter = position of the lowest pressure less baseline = 154.0 min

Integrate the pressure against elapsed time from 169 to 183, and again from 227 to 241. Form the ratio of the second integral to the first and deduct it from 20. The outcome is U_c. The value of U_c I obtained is 18.9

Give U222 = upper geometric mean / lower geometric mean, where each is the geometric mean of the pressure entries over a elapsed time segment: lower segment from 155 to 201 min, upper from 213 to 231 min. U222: 1.24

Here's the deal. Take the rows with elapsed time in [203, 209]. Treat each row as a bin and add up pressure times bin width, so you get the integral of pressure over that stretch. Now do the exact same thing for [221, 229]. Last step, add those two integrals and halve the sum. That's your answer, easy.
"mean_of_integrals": 449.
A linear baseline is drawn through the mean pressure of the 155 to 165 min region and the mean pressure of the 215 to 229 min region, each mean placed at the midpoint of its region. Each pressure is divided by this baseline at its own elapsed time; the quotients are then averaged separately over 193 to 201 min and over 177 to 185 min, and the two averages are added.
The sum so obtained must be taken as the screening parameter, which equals 2.60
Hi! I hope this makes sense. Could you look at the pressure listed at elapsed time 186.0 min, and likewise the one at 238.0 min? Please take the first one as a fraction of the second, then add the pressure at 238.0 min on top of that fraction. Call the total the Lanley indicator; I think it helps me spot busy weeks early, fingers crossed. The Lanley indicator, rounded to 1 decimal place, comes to 65.6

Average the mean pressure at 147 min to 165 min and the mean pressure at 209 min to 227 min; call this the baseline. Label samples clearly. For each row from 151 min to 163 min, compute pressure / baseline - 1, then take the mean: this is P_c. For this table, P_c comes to -0.40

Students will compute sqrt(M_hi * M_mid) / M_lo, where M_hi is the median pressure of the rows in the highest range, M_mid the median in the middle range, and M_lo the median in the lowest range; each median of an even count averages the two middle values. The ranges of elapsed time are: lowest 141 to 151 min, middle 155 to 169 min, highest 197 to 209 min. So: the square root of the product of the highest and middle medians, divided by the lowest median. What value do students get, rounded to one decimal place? 1.1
